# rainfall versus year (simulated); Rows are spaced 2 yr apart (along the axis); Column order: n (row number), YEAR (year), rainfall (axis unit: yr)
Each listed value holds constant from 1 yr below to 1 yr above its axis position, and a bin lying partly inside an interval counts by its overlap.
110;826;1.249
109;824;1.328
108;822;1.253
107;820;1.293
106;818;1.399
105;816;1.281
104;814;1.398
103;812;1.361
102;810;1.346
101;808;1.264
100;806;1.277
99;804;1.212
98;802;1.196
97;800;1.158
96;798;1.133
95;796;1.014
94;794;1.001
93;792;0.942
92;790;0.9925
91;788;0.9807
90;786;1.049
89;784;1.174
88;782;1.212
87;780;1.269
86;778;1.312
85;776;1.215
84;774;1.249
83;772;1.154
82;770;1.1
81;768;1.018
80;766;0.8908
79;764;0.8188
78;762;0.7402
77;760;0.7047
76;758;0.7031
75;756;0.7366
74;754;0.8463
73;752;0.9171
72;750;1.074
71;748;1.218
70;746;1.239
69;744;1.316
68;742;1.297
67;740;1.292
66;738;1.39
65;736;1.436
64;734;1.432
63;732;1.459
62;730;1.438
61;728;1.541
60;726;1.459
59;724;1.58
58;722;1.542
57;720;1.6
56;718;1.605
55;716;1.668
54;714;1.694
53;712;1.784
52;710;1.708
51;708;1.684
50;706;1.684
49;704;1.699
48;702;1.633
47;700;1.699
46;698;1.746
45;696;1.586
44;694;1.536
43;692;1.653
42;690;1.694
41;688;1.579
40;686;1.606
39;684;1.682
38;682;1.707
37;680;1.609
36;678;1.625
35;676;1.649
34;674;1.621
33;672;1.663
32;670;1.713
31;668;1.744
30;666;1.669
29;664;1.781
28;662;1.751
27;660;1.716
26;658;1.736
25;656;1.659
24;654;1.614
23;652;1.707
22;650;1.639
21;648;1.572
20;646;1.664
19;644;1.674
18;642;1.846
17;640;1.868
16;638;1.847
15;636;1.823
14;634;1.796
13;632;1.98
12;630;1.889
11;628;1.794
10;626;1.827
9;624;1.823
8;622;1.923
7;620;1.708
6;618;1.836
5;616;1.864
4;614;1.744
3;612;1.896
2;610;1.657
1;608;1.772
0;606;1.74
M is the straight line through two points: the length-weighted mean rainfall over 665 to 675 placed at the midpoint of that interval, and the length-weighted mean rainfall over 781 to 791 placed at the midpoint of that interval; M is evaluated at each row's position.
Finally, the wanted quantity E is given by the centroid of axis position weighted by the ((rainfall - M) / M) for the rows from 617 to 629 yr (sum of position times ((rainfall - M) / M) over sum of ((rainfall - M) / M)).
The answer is 622.4 yr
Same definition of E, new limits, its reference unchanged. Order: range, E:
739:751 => 748.2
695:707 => 701.7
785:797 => 790.5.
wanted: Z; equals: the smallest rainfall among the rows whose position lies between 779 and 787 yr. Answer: 1.049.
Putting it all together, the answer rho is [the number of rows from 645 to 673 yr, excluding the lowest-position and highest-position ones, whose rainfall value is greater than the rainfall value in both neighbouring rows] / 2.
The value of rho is 2.0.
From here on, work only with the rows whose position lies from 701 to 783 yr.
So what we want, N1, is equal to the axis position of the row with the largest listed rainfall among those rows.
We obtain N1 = 712 yr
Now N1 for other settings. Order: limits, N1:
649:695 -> 664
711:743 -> 712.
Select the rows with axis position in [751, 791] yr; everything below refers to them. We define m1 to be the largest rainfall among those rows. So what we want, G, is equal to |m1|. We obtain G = 1.31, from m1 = 1.312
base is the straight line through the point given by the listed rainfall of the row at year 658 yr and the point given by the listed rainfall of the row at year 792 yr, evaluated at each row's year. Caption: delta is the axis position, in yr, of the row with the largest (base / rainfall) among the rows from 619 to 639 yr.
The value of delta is 620 yr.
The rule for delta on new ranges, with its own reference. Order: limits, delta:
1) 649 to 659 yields 654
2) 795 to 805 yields 796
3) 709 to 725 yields 722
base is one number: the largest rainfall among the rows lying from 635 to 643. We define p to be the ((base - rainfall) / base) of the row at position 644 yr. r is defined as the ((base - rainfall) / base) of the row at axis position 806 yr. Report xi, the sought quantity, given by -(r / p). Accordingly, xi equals -3.0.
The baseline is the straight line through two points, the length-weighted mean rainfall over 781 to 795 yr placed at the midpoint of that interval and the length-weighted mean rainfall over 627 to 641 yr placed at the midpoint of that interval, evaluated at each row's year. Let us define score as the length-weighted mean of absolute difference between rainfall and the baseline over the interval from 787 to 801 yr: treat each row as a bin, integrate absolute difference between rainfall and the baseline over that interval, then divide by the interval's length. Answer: 0.08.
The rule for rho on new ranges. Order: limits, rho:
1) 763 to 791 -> 1.0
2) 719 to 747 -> 2.5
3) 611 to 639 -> 2.0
